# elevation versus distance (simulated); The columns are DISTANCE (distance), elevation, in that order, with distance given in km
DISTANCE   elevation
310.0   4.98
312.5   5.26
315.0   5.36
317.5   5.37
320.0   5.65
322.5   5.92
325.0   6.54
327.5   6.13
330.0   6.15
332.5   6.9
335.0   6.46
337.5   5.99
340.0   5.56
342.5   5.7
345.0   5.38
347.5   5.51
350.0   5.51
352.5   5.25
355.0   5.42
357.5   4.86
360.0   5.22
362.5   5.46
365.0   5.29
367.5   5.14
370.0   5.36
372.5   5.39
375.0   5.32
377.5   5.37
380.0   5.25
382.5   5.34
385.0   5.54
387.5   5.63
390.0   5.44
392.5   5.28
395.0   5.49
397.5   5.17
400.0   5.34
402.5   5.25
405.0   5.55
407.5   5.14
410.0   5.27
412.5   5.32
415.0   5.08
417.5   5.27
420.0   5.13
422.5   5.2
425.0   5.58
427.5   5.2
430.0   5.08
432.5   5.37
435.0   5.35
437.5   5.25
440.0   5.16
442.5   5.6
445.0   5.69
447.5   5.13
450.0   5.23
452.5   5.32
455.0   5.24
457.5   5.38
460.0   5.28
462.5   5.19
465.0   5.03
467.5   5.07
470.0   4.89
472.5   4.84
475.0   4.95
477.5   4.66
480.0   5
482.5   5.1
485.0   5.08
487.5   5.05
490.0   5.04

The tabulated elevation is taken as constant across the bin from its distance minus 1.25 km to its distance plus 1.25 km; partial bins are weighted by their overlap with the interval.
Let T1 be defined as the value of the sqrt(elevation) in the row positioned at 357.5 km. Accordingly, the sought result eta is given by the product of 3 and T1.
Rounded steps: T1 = 2.20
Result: 6.6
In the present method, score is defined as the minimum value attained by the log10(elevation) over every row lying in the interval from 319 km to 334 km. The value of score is 0.752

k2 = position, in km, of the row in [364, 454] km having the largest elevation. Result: 445.0 km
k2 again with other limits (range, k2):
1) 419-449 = 445.0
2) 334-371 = 335.0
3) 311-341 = 332.5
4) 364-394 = 387.5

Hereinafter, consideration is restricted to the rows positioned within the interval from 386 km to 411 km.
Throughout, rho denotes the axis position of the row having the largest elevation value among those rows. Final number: 387.5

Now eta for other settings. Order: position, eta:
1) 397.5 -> 6.8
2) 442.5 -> 7.1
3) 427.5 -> 6.8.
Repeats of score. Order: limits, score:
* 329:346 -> 0.731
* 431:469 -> 0.702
